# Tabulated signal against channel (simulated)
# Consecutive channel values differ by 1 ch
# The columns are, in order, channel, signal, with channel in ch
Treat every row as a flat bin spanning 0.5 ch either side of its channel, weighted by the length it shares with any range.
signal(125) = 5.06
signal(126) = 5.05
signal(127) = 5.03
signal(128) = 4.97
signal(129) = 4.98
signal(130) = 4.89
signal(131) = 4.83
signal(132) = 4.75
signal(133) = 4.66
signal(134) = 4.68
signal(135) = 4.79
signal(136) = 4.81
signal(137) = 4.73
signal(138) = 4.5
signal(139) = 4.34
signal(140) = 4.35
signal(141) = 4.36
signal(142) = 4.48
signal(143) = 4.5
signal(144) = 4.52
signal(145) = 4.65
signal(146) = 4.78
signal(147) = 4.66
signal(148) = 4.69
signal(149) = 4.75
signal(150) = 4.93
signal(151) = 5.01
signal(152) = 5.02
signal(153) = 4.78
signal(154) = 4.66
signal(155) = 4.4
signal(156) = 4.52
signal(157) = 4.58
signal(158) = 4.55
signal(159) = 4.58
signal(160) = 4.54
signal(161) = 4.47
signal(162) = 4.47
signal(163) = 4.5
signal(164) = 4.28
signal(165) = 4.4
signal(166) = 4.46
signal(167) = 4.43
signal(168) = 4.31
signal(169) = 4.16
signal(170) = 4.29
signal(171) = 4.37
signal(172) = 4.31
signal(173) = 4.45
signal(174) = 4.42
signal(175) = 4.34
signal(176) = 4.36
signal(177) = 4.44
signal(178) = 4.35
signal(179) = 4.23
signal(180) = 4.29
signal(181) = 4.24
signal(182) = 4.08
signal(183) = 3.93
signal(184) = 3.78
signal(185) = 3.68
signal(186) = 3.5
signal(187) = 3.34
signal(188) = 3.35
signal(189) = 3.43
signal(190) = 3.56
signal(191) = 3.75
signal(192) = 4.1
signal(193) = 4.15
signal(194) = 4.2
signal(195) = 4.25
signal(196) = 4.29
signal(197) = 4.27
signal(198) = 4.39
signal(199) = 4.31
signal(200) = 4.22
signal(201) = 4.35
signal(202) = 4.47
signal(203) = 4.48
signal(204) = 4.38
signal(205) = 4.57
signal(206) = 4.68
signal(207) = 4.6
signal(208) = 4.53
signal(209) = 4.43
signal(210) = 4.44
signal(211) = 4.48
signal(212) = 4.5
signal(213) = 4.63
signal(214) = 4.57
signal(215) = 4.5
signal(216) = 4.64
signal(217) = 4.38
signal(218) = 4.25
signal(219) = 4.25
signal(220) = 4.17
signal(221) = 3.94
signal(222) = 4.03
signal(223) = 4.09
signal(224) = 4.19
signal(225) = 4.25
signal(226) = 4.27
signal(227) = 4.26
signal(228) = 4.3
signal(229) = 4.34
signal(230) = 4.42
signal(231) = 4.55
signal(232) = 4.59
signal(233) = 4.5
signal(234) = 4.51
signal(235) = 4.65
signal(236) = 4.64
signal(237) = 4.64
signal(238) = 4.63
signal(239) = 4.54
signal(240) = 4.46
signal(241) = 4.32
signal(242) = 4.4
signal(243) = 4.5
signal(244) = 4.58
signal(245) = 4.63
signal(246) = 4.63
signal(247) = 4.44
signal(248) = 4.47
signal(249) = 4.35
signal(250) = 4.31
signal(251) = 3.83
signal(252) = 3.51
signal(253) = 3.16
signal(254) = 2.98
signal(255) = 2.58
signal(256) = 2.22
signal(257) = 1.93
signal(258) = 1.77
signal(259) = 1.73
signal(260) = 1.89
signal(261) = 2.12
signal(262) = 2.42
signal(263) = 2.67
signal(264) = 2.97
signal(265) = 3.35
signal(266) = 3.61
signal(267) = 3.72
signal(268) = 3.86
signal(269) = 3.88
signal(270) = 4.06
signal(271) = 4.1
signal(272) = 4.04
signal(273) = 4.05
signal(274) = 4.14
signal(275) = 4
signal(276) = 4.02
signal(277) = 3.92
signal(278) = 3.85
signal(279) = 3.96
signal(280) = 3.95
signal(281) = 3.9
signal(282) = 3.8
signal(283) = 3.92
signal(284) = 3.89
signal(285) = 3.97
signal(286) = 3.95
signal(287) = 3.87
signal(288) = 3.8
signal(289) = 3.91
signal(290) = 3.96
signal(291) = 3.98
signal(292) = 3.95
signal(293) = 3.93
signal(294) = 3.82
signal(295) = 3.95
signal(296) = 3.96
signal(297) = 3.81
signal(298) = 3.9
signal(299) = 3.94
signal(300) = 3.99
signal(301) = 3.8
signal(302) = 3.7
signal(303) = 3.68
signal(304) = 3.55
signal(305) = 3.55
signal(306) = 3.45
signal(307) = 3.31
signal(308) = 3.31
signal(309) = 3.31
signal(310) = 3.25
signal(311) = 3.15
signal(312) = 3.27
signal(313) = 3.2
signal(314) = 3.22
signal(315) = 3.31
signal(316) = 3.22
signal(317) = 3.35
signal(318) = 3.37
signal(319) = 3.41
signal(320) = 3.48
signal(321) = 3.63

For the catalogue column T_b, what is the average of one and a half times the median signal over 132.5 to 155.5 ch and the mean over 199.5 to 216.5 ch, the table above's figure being 5.74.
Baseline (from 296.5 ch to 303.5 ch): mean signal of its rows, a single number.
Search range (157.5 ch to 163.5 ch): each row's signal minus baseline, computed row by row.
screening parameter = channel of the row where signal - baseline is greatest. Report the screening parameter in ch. 159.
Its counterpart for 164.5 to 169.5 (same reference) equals 166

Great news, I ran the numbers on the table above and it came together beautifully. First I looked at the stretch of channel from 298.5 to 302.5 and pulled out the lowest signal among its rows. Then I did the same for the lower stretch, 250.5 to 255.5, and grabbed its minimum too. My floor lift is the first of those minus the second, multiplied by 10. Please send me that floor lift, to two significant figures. 11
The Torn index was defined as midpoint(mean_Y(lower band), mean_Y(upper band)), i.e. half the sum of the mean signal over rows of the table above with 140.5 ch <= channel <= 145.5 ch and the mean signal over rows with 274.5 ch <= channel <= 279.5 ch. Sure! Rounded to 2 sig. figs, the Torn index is 4.2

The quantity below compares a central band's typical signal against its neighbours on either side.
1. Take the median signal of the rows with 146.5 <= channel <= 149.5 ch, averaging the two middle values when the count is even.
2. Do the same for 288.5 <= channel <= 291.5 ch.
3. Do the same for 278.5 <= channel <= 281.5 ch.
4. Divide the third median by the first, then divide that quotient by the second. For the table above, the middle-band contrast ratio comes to 0.21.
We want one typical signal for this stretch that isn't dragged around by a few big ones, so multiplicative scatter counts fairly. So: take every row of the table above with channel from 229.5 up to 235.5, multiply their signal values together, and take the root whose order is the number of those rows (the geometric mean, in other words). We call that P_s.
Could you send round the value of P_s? 4.5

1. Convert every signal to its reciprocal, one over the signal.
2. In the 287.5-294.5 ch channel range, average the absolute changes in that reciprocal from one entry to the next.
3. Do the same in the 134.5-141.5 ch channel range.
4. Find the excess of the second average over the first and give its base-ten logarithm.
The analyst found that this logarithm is -3.5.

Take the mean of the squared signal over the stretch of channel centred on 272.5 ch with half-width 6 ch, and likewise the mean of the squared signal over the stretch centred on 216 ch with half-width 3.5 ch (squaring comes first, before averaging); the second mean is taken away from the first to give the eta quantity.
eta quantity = -4.1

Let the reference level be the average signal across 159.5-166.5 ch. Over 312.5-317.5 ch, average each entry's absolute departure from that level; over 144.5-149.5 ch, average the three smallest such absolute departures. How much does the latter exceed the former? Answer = -1.0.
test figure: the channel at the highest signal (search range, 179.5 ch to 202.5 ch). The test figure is 202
